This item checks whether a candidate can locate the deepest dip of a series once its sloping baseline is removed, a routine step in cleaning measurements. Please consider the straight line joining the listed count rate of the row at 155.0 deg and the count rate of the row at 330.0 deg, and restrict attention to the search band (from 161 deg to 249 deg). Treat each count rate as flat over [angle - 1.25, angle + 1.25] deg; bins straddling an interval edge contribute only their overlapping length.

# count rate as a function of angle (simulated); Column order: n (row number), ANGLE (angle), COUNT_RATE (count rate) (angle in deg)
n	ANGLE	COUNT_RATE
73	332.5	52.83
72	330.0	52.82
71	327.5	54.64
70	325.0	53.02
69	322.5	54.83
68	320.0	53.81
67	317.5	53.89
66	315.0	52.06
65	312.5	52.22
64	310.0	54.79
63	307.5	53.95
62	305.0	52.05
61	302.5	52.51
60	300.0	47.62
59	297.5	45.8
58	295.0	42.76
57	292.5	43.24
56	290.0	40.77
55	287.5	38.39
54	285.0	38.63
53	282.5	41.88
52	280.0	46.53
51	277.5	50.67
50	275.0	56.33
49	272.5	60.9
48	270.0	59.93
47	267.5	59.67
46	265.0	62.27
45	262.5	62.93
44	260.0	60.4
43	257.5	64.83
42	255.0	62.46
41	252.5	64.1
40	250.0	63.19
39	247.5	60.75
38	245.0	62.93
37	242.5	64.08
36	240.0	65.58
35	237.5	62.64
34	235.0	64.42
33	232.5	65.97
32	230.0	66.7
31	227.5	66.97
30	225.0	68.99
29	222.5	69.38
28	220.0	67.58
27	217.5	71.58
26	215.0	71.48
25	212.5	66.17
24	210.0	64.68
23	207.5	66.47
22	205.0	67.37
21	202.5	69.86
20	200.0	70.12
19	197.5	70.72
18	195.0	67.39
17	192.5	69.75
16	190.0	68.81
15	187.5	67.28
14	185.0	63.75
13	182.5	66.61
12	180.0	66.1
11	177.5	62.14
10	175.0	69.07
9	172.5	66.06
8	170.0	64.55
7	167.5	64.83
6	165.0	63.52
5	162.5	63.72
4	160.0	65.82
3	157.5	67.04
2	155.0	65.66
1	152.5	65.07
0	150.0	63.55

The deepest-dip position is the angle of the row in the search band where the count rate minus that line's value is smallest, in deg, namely 177.5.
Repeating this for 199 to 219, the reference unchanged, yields 210.0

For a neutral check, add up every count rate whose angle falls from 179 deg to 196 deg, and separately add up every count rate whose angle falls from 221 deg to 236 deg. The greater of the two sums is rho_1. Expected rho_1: 470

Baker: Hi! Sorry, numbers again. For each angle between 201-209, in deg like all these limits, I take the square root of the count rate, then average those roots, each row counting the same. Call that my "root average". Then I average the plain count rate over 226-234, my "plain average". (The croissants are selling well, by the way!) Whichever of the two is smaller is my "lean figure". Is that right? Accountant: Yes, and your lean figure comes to 8.24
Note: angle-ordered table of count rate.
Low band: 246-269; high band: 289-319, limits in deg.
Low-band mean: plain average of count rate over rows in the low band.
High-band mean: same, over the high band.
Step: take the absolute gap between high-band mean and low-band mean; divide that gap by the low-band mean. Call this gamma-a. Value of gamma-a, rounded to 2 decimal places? 0.21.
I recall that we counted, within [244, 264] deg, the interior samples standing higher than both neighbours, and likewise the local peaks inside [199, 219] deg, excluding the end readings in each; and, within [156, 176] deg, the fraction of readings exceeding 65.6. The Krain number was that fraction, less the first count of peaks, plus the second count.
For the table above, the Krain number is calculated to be -1.5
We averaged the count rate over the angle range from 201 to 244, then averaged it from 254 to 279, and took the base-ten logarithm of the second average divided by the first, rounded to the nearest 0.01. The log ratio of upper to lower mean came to -0.05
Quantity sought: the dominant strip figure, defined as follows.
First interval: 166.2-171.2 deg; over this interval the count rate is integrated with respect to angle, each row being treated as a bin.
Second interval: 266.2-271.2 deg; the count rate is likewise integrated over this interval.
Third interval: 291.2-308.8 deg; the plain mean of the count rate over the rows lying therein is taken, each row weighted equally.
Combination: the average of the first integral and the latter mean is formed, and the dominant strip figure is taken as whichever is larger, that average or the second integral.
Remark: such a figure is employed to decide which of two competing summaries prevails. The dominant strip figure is 299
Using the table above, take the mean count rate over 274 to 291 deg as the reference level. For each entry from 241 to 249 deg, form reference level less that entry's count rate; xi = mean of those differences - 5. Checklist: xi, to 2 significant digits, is -23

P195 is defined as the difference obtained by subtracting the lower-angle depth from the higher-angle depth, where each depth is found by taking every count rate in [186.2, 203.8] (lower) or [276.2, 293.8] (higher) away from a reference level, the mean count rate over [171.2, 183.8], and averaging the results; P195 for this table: 26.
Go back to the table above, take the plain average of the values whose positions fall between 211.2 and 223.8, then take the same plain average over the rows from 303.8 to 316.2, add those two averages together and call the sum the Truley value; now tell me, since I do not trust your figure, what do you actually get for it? 122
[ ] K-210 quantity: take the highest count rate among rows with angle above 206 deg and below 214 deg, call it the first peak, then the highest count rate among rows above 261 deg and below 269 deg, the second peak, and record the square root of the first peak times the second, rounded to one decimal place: 64.7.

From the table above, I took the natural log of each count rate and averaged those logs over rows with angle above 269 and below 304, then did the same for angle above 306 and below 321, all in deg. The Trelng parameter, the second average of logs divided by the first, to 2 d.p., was 1.03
